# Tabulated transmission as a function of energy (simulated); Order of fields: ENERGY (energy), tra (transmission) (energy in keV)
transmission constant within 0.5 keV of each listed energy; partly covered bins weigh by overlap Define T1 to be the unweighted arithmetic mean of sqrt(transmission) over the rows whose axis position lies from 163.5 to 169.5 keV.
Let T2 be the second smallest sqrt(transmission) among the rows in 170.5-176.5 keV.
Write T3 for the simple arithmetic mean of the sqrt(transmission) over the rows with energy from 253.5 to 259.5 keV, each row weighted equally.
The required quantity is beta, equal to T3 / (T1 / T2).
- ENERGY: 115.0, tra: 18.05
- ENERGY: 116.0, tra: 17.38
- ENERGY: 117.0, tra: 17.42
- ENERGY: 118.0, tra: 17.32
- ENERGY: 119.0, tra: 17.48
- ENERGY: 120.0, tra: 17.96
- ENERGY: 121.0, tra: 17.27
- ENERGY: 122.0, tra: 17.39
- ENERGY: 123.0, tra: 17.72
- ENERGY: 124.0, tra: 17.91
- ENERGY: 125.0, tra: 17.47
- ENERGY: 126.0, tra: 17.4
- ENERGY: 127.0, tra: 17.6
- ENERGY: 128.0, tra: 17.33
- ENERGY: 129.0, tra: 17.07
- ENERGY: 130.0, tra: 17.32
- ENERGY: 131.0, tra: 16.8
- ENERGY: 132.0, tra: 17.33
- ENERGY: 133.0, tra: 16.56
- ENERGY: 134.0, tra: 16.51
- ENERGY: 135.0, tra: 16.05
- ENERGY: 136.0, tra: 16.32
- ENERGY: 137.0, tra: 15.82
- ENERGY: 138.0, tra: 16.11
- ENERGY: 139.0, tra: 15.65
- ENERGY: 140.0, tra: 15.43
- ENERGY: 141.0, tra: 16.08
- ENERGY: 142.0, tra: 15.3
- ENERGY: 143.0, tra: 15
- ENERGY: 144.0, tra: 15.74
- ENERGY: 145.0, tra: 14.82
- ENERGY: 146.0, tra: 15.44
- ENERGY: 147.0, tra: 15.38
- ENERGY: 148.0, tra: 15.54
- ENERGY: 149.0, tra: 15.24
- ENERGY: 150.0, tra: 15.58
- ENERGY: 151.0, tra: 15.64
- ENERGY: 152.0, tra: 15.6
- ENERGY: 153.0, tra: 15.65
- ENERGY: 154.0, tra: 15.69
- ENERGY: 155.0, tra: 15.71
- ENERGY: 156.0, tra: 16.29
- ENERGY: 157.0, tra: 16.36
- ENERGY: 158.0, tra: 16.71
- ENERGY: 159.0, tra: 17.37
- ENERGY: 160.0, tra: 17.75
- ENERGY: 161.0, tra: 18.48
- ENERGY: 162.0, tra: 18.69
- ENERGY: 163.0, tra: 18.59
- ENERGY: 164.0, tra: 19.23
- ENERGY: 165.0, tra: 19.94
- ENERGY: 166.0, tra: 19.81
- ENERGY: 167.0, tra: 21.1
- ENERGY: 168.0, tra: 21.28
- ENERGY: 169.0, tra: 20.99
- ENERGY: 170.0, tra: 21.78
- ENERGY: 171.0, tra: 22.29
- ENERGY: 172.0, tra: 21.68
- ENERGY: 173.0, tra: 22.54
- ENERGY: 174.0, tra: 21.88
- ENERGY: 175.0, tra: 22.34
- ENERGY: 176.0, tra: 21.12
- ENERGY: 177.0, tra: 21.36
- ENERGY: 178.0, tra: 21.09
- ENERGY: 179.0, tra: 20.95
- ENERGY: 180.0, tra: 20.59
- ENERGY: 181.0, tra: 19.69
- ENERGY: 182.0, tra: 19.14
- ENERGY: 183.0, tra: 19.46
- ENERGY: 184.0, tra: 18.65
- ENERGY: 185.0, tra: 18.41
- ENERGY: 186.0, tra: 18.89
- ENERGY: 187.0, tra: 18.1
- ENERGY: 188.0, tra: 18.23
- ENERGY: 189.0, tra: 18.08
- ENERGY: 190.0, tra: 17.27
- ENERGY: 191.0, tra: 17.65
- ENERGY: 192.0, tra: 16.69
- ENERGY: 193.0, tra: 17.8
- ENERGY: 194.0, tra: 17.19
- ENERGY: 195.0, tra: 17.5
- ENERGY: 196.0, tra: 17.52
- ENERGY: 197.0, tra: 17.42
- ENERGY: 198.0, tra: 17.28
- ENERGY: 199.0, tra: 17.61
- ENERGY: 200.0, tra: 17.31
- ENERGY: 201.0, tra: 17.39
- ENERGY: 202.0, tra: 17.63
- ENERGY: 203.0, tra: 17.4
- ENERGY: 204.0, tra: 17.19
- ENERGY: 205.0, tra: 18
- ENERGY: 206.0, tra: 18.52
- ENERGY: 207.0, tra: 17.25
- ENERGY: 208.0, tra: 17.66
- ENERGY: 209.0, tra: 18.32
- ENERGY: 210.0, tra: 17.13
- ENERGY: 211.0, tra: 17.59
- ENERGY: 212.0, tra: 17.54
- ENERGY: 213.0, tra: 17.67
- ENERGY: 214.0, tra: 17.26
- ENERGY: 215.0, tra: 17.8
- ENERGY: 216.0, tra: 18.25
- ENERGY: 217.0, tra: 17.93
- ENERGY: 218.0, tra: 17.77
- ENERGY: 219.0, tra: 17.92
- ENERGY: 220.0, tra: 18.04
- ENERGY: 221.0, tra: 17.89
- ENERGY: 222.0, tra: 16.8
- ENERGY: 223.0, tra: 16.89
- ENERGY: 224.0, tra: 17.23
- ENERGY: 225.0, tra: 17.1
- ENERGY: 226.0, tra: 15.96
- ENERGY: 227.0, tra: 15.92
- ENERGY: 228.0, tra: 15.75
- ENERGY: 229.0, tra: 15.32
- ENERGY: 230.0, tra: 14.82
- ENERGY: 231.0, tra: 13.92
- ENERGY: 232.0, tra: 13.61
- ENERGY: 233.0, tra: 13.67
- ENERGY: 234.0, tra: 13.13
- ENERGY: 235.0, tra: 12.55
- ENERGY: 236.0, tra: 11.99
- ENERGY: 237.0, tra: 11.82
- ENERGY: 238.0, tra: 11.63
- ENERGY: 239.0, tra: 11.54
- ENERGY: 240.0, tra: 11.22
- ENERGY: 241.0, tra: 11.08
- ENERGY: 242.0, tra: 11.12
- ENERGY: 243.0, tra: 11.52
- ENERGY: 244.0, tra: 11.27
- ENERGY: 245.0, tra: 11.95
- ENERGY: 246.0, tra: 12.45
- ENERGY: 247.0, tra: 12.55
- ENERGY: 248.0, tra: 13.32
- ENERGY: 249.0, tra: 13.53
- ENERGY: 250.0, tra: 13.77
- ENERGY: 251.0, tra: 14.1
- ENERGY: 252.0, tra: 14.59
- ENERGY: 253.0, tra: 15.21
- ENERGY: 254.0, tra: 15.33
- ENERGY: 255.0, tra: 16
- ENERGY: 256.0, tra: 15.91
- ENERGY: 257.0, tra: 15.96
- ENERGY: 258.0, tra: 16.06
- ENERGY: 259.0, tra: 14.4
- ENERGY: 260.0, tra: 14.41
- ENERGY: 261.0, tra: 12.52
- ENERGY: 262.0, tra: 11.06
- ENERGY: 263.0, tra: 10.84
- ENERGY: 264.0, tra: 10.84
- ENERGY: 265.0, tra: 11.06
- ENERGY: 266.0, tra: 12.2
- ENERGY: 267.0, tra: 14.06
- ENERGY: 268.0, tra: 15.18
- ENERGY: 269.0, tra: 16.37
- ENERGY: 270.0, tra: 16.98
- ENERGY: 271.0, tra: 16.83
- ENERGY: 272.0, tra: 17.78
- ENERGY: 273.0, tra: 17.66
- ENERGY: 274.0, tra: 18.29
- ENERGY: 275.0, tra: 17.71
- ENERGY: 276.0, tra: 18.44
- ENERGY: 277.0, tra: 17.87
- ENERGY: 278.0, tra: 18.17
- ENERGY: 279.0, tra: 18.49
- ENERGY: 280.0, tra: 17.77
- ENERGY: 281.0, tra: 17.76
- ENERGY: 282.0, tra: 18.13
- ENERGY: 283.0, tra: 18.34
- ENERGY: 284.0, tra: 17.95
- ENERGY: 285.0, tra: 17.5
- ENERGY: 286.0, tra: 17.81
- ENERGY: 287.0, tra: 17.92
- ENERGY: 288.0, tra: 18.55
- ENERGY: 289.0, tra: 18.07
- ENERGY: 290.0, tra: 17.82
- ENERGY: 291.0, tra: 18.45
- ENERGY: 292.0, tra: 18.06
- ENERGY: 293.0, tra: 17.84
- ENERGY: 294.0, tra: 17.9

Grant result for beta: 4.07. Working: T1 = 4.51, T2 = 4.66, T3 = 3.95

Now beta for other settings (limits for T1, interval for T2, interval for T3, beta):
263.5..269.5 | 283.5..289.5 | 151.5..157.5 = 4.63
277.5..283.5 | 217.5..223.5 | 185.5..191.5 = 4.10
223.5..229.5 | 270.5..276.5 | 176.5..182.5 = 4.72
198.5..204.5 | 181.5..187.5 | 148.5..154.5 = 4.06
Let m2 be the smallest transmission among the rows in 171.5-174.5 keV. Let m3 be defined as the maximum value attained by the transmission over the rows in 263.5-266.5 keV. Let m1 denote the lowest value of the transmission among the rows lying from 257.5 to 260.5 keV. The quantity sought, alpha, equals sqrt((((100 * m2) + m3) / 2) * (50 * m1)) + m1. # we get 900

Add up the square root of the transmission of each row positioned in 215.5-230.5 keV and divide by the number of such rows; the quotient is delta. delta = 4.11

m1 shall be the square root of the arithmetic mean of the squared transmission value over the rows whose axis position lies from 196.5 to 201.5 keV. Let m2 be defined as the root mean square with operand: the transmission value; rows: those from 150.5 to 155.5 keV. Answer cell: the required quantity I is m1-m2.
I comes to 2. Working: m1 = 17.4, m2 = 15.7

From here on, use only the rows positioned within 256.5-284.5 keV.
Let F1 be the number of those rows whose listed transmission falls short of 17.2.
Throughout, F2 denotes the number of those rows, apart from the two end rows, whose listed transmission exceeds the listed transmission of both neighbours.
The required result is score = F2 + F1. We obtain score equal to 23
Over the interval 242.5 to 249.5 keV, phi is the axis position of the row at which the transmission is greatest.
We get 249.0 keV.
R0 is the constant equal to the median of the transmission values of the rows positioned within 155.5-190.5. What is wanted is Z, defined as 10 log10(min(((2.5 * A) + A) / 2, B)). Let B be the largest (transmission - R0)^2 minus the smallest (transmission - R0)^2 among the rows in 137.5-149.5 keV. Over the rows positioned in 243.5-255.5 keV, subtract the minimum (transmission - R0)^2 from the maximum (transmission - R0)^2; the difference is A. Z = 10.1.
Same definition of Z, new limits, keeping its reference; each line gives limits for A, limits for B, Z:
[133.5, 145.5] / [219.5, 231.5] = 13.5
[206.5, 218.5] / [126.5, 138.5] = 8.6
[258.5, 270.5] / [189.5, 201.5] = 6.9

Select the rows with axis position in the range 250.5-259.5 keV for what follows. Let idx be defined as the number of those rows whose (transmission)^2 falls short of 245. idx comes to 5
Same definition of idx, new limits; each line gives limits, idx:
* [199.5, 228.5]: 0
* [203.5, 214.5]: 0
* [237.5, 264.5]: 23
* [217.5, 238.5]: 10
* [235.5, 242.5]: 7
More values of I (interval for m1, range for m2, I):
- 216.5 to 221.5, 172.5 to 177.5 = -4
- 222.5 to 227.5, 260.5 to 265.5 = 5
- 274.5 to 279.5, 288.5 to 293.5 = 0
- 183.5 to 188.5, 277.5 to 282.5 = 0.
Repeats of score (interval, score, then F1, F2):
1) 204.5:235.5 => 22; 14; 8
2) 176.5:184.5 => 1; 0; 1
